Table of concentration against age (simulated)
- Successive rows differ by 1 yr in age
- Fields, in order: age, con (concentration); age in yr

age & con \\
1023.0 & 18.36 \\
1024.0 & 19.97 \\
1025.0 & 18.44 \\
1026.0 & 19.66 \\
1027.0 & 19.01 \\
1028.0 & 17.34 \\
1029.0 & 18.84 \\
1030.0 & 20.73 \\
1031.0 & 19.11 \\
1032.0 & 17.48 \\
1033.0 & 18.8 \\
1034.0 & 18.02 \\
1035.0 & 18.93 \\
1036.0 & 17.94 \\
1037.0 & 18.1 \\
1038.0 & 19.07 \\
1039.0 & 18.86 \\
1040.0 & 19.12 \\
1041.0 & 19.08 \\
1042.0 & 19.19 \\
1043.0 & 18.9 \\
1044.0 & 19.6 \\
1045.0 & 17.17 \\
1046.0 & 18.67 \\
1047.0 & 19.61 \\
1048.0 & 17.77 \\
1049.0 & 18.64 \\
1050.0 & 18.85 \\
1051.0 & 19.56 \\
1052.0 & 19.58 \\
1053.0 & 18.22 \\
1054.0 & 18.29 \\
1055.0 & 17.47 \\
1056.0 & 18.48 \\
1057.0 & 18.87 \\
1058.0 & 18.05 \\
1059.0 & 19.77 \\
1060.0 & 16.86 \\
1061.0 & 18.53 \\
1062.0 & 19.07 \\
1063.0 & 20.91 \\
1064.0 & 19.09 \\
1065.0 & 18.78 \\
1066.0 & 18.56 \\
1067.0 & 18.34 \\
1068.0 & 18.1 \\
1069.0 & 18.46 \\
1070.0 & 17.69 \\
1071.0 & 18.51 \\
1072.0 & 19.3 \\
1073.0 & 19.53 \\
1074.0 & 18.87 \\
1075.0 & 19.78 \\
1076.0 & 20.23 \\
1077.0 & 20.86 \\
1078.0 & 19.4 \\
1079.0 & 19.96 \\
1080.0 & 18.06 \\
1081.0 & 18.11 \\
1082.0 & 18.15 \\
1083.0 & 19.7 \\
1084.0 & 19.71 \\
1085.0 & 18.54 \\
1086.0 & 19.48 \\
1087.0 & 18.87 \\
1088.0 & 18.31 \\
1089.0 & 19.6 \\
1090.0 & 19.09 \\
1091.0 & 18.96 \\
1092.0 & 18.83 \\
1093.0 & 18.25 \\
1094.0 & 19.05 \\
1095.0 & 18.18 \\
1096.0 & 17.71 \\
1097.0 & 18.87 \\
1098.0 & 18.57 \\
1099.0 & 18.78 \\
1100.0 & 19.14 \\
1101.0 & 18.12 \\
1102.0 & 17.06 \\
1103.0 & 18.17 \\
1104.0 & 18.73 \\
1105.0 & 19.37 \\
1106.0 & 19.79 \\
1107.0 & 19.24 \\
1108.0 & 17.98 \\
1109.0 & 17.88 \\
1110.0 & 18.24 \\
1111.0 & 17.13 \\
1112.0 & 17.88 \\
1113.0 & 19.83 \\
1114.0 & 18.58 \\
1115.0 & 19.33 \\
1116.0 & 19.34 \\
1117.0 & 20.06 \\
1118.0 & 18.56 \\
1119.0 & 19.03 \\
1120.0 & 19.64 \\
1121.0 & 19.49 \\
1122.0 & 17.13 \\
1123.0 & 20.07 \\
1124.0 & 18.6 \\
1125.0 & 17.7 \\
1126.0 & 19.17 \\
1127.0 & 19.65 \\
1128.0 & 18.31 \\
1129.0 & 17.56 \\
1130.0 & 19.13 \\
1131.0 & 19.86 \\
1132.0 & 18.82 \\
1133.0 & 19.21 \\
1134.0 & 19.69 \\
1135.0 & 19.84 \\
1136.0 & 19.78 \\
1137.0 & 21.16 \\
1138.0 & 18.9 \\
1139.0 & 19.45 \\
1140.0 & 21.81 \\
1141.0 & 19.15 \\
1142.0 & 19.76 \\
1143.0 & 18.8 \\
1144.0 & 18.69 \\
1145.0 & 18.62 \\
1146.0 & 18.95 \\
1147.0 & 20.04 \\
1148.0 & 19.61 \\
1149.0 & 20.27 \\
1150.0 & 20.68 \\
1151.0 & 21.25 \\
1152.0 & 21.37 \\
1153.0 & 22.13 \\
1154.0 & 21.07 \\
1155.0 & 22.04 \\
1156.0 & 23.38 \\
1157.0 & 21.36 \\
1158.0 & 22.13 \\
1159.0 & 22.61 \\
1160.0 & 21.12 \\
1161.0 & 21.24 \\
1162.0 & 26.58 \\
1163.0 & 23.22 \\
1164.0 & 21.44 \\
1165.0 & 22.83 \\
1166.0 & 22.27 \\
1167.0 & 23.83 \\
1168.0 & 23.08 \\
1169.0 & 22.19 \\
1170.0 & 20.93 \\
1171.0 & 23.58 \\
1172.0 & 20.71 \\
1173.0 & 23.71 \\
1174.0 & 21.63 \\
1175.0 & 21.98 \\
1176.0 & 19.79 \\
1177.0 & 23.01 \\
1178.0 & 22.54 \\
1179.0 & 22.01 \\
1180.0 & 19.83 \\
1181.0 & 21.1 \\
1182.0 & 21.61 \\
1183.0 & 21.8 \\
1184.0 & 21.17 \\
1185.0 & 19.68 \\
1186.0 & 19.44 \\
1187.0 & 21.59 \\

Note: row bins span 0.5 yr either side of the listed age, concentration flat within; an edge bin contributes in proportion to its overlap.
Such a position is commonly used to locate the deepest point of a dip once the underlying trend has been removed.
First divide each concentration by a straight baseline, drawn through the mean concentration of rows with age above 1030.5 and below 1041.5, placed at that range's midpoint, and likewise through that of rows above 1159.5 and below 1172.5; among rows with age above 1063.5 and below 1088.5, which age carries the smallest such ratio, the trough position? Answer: 1070.0 yr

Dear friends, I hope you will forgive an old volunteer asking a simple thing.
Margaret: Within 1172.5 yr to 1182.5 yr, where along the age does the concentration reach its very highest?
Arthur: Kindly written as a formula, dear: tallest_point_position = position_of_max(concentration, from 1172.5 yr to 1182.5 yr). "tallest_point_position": 1173.0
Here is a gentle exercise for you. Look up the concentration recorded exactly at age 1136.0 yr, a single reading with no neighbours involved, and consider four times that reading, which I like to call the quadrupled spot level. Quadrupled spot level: 79.1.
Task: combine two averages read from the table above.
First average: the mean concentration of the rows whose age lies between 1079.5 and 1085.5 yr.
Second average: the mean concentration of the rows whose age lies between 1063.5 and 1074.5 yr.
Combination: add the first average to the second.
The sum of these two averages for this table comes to 37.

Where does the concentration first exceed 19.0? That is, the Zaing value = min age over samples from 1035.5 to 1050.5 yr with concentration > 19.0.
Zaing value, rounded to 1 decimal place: 1038.0 yr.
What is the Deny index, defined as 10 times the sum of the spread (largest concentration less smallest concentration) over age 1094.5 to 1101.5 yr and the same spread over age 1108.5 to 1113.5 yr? 41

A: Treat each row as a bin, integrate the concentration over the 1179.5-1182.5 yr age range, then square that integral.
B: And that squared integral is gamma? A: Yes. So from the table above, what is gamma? 3911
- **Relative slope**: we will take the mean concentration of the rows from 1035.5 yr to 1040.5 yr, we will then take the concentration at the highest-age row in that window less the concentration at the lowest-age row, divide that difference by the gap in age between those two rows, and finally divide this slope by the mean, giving 0.016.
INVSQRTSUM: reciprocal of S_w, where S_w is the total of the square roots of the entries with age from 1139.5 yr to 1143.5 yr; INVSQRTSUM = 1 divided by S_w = 0.056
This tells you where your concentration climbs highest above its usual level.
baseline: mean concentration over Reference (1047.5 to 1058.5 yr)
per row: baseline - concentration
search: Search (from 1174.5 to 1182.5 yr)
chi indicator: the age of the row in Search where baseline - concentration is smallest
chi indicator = 1177.0 yr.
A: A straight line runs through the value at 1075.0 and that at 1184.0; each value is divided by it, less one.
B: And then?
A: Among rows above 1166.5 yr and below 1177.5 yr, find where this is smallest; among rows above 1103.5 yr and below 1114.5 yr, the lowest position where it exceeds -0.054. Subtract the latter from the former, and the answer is 71 yr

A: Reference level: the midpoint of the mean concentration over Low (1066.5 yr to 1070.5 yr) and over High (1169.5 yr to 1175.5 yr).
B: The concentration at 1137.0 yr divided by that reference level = 1.05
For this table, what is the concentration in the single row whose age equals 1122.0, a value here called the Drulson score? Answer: 17.13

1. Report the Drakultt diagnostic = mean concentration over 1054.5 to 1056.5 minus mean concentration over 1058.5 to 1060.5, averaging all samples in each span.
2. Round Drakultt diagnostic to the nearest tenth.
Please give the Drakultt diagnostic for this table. -0.3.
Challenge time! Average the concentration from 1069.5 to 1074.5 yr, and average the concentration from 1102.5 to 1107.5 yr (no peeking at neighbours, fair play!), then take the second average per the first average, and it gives 1.01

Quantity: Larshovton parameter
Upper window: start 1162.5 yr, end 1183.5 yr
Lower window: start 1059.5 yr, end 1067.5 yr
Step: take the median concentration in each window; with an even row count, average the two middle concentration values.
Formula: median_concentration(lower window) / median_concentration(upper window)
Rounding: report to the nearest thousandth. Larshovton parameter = 0.848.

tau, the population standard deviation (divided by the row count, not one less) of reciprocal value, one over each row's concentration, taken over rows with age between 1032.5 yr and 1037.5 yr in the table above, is 0.0012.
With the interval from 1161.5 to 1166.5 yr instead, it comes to 0.0030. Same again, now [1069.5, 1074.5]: 0.0019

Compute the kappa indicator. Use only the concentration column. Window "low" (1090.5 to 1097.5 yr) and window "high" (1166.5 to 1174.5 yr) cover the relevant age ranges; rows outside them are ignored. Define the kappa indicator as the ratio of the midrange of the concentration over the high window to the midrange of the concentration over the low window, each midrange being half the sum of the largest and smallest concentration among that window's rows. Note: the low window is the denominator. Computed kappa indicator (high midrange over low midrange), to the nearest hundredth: 1.21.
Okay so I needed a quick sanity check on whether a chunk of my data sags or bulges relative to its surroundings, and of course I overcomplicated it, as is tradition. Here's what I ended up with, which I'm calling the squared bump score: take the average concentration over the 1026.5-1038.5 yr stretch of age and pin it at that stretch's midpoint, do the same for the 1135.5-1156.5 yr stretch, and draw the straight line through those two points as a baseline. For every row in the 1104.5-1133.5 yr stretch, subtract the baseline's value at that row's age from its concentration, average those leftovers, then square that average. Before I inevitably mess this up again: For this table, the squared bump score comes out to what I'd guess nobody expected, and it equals 1.2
